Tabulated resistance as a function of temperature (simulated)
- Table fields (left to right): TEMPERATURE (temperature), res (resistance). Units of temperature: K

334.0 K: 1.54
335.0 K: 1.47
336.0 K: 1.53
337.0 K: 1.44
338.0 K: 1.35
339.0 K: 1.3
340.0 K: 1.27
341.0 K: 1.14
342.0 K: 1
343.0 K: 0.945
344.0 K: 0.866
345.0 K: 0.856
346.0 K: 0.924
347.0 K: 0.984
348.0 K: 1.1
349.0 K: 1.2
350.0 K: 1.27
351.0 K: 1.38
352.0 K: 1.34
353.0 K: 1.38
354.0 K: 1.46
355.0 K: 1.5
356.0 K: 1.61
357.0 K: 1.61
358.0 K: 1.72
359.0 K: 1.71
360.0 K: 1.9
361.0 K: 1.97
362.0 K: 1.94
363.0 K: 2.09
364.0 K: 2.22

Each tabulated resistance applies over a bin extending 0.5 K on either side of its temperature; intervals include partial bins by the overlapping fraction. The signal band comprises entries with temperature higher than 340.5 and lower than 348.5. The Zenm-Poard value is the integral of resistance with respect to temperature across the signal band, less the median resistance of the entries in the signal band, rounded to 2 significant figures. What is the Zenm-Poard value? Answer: 6.9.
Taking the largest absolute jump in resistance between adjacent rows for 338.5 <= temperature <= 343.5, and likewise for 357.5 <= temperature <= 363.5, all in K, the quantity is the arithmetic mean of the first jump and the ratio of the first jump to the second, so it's 0.44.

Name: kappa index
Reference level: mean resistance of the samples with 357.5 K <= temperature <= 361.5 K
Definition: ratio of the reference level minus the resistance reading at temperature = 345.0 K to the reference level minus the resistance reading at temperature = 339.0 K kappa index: 1.8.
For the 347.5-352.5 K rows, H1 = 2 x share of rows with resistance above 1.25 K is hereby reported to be 1.2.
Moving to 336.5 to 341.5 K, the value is 1.6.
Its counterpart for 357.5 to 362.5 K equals 2.0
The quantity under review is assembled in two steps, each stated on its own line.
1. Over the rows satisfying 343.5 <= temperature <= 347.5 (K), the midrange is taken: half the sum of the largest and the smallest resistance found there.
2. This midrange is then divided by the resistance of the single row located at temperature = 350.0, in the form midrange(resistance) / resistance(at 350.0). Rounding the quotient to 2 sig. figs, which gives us 0.72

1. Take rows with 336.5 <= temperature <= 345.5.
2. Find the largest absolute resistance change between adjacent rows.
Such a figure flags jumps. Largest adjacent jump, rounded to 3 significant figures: 0.140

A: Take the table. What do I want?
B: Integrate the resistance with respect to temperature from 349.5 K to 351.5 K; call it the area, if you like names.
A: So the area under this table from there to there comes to 2.65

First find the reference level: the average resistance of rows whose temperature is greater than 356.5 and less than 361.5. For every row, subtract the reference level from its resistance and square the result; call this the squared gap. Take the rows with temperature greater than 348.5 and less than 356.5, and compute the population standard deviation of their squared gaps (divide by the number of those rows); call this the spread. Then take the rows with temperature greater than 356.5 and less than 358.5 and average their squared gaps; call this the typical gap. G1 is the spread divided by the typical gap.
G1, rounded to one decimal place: 5.6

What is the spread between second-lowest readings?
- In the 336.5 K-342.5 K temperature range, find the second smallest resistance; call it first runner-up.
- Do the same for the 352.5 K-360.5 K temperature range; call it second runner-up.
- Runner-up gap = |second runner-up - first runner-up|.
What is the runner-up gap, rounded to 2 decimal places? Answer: 0.32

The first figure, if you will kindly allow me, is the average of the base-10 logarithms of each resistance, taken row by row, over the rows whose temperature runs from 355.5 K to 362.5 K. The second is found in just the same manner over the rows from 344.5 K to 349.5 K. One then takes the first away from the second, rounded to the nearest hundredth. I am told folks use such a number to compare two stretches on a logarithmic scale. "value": -0.25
